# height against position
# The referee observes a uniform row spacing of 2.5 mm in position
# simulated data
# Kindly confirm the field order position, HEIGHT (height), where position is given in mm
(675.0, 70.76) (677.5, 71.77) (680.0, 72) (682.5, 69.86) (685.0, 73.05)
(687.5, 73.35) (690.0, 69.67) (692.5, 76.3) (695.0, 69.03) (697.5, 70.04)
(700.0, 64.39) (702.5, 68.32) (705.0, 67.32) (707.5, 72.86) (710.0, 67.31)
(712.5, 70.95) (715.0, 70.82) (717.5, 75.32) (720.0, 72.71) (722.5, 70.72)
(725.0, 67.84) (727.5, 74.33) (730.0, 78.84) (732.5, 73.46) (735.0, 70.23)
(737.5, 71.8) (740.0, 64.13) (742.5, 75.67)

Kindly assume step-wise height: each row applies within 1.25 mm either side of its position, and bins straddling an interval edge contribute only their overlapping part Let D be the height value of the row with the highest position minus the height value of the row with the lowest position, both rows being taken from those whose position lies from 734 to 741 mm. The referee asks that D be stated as -6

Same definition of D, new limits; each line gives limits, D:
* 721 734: 3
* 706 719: 2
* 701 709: 5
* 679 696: -3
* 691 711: -9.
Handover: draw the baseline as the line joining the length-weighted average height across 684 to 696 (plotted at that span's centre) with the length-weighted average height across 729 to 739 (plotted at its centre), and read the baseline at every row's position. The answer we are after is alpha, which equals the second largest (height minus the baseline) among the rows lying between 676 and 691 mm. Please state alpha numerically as 0.8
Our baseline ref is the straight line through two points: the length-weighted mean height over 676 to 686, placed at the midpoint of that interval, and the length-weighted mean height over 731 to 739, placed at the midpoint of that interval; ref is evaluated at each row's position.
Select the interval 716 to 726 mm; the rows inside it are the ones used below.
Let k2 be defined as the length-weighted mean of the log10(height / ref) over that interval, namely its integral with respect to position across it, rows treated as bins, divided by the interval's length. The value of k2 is -0.0005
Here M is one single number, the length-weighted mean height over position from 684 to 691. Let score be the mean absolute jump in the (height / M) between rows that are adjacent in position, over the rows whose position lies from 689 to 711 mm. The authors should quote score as 0.063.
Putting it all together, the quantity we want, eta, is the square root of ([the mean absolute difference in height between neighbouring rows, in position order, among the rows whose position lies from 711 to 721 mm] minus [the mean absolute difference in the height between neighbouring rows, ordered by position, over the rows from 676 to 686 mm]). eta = 0.75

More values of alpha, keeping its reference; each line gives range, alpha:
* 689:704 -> -2.4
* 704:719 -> 0.2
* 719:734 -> 1.2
